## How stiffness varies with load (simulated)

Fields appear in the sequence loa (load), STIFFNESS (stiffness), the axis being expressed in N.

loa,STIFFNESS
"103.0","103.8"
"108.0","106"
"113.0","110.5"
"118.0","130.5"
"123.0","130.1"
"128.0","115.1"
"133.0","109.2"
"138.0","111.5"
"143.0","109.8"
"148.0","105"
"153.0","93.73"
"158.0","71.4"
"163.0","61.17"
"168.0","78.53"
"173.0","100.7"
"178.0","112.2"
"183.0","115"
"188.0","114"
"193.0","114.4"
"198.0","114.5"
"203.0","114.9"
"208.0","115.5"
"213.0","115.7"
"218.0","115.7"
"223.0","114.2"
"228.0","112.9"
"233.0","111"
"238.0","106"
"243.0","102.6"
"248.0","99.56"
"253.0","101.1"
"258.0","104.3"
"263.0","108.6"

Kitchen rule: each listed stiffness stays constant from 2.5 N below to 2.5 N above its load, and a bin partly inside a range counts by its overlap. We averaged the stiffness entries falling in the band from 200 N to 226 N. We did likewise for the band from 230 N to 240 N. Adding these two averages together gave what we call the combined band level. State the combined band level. 224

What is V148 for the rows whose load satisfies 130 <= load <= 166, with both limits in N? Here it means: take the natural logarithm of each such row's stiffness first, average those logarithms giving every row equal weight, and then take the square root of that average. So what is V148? 2.13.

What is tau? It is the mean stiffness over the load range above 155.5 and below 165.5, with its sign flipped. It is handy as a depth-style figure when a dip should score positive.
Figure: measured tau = -66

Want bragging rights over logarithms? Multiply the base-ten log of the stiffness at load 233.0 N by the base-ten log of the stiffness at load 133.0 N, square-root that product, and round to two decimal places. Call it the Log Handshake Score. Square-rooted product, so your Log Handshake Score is 2.04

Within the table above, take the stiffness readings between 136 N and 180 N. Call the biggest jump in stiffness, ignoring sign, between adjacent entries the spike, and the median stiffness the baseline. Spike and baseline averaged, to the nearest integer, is 62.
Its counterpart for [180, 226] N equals 58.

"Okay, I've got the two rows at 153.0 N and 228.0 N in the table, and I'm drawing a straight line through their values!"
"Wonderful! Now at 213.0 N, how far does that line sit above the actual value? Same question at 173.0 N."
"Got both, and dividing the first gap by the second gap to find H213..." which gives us 3.57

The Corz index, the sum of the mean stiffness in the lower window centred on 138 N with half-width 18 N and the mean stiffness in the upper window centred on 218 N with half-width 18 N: 225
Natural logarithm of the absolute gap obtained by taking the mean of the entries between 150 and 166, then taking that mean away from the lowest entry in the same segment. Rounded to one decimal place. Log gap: 2.7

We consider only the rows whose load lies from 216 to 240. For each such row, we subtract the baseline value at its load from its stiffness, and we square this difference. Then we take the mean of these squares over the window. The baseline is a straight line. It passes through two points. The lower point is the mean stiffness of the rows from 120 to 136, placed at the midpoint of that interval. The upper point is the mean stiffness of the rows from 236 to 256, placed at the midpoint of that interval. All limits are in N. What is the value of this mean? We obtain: 59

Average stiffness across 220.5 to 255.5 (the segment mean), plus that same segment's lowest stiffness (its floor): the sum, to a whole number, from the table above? 206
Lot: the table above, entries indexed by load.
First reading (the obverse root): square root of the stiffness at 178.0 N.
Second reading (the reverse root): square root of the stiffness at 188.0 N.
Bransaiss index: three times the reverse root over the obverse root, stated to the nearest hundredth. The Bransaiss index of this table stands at 3.02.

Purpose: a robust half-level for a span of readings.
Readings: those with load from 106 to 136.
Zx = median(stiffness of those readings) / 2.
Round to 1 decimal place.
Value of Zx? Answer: 56.4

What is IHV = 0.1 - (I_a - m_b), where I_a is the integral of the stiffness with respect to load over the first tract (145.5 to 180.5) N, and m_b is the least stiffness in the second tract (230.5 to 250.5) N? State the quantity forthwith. -3014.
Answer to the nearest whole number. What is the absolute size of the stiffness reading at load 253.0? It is 101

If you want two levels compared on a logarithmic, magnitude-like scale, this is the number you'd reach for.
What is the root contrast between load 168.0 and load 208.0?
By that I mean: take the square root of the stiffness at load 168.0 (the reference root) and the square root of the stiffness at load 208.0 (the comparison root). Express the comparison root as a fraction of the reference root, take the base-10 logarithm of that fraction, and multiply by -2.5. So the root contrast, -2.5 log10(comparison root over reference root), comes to -0.21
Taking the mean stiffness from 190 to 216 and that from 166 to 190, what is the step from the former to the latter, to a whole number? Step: -11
